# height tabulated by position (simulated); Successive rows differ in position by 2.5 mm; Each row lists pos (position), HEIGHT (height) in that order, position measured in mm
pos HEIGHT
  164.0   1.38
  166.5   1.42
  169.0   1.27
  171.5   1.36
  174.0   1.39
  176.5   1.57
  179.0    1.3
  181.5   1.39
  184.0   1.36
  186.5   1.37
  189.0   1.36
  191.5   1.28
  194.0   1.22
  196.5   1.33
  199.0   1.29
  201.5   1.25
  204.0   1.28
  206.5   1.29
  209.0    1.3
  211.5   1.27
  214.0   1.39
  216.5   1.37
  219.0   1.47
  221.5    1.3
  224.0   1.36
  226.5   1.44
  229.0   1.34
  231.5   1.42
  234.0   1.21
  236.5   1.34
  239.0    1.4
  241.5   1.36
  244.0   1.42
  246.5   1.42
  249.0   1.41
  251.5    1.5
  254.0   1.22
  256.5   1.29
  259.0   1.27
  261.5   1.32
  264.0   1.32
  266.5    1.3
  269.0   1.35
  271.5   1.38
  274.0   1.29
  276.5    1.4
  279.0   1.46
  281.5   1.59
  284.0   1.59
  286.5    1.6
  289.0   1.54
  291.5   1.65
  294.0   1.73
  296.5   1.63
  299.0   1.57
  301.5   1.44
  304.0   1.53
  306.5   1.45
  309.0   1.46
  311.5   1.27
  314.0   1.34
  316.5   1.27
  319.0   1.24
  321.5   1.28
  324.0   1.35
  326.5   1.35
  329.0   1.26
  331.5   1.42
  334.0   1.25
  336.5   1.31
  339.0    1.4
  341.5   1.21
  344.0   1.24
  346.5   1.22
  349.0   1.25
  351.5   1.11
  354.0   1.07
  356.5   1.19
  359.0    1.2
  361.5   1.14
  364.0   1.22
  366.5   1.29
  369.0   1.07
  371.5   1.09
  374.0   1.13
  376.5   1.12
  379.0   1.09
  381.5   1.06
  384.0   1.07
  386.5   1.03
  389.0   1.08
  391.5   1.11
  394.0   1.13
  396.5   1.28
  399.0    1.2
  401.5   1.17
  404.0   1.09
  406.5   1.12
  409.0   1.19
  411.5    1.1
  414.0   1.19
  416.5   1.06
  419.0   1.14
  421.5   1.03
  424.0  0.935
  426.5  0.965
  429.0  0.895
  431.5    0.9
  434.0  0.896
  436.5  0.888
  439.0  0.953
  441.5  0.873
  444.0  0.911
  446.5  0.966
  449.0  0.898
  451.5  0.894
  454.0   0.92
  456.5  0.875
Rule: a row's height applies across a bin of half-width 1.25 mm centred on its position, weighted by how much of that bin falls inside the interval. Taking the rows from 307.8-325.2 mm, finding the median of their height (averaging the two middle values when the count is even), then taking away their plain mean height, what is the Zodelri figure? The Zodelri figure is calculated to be -0.04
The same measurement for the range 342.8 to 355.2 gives 0.04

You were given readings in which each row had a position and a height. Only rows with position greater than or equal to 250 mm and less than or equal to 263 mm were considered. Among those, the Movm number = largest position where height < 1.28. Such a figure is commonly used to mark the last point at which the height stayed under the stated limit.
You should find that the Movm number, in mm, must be 259.0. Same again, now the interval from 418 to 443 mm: 441.5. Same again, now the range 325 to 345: 344.0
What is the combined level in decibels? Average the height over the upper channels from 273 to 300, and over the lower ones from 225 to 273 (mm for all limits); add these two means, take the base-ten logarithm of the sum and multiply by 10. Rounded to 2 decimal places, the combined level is 4.63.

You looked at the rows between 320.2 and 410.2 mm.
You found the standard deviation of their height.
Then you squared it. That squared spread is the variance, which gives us 0.010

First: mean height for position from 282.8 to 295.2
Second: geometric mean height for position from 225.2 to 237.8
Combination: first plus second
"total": 2.97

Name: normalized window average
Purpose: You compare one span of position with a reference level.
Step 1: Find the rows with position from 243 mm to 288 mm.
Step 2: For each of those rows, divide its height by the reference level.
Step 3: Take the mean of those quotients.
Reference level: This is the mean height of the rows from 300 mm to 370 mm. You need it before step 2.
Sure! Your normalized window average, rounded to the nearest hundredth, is 1.09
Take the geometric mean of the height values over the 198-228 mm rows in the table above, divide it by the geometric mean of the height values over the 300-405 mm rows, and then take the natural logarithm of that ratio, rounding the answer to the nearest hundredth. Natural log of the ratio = 0.09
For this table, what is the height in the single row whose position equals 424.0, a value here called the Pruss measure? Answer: 0.935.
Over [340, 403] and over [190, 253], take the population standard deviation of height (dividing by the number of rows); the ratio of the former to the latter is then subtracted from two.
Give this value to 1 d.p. 1.0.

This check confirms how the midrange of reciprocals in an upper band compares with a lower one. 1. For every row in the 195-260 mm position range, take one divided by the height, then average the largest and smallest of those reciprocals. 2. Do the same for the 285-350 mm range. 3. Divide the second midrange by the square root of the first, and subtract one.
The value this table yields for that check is -0.19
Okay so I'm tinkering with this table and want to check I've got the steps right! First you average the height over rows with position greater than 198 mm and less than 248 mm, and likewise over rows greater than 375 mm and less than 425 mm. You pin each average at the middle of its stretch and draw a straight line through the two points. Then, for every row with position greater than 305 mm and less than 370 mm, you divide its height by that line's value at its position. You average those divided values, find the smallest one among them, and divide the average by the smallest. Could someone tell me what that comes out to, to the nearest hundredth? 1.16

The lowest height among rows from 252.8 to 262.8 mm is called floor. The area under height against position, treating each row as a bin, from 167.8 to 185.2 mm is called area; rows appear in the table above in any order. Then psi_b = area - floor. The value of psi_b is 23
